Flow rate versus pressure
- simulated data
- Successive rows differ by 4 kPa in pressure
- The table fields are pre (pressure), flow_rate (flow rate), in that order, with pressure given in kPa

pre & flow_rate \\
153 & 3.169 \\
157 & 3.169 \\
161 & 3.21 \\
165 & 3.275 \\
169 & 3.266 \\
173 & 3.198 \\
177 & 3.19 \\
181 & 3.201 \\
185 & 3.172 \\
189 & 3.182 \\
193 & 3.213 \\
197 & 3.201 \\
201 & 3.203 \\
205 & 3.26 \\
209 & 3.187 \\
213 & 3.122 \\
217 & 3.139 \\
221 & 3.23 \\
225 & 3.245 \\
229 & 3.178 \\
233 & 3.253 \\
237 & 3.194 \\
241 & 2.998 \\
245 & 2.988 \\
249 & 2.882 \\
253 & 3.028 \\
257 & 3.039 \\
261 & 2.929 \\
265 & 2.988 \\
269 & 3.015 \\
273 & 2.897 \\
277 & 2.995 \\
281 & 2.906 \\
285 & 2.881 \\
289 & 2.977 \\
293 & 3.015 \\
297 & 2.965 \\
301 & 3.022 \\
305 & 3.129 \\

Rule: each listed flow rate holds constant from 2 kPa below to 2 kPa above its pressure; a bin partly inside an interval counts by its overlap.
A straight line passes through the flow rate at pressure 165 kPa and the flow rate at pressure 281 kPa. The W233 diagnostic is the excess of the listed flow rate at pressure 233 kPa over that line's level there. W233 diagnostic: 0.19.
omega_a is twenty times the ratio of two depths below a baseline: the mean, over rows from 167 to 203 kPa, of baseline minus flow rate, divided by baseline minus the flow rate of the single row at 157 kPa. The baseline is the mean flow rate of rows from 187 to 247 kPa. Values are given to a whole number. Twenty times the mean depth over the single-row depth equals -155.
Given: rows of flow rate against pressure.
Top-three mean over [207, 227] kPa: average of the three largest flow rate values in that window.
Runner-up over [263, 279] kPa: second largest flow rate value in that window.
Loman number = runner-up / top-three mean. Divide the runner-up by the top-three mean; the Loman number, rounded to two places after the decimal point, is 0.93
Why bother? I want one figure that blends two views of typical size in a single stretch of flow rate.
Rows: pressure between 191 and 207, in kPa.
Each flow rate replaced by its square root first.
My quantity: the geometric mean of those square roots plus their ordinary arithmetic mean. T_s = 3.59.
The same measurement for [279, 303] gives 3.44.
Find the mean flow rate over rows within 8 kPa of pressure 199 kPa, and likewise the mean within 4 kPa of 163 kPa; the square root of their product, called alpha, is 3.23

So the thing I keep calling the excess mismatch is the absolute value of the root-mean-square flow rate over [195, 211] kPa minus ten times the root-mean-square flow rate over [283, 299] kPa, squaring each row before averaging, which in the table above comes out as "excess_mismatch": 26.4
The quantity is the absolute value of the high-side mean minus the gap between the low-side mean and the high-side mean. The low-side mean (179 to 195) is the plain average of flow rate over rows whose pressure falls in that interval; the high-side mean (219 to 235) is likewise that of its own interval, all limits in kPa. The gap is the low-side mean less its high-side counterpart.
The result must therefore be 3.26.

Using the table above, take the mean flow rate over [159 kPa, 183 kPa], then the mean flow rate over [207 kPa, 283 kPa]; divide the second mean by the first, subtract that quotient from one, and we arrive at 0.049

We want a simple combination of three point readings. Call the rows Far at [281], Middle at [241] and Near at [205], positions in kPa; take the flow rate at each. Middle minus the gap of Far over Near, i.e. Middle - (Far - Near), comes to 3.35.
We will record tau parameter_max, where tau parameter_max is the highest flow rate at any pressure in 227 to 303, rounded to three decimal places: 3.253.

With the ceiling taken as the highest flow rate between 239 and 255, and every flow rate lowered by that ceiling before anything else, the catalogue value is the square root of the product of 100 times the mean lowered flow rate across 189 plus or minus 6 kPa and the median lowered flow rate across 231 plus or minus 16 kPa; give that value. 1.59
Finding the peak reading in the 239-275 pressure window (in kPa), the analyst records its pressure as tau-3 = 257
